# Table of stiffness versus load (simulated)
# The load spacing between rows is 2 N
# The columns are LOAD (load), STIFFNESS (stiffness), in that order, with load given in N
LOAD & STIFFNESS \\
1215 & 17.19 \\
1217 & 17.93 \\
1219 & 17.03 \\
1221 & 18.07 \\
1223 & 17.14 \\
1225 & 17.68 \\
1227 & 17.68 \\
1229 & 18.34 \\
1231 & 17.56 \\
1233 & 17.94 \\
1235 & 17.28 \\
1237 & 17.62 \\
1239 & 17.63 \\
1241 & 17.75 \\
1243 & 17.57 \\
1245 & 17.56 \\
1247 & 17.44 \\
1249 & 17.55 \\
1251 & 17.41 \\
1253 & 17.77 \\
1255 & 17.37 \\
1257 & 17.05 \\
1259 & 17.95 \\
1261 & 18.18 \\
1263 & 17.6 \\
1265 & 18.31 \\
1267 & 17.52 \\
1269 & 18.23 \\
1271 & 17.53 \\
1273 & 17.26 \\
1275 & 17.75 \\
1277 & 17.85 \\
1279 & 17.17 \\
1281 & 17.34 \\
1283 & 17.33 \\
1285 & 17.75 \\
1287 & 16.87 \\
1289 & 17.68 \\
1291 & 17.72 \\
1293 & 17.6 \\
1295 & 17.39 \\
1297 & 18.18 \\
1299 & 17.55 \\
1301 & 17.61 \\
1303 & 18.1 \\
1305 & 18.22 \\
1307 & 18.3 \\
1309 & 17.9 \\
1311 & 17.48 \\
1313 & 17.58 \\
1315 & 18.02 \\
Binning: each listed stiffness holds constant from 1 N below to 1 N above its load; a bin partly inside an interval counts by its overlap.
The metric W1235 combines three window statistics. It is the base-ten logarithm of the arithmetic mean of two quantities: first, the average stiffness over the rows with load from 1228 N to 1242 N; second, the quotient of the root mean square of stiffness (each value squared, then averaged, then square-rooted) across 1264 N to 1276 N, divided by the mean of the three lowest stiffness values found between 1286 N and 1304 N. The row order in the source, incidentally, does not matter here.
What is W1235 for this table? 0.972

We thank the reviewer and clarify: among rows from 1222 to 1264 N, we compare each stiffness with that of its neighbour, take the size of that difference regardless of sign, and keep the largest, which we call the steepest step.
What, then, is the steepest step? 0.90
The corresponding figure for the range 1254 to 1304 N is 0.90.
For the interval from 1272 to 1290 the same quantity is 0.88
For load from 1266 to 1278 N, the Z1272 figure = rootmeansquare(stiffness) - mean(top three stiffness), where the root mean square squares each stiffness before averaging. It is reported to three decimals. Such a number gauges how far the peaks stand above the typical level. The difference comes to -0.251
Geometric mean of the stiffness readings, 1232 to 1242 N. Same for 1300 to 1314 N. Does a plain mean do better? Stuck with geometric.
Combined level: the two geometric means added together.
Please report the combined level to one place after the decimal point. 35.5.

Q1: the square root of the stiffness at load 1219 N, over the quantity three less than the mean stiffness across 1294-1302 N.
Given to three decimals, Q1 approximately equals 0.281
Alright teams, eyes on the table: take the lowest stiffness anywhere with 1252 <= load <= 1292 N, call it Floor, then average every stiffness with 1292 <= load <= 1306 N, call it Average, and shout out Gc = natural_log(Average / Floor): 0.054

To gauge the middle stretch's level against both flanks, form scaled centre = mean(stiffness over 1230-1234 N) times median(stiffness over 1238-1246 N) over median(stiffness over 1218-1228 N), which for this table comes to 17.7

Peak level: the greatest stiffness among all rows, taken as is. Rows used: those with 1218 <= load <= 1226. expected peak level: 18.07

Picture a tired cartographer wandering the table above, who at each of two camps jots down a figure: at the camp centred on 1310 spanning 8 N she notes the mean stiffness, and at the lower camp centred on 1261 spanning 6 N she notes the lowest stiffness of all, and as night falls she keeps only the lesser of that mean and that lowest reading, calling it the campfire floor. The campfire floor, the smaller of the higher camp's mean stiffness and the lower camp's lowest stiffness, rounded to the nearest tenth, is 17.6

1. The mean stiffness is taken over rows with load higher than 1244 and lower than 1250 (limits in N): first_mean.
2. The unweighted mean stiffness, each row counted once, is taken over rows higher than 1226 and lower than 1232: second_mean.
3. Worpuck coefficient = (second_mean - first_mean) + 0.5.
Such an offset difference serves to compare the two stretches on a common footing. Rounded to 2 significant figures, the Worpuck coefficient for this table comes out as 0.84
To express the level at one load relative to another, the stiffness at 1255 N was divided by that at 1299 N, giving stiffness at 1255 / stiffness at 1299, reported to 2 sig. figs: 0.99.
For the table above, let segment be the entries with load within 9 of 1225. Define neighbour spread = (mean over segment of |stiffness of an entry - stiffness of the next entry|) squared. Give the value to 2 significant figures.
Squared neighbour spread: 0.43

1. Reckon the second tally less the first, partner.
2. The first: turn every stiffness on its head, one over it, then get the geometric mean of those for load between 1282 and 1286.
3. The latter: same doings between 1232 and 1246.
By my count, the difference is -0.0003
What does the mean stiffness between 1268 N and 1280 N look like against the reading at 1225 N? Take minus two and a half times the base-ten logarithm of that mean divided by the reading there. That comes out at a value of 0.00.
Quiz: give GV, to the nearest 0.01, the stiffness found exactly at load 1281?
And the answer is 17.34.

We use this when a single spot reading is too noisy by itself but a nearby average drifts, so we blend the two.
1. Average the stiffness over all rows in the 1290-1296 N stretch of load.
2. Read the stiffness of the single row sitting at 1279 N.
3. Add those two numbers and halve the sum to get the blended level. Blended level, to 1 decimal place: 17.4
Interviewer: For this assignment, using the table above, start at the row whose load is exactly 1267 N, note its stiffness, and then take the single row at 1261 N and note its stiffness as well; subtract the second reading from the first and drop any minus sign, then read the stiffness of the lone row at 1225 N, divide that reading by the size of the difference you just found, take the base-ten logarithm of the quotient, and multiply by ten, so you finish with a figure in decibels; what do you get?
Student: 14.3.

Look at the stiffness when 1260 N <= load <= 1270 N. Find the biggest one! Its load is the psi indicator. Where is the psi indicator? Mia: 1265 N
